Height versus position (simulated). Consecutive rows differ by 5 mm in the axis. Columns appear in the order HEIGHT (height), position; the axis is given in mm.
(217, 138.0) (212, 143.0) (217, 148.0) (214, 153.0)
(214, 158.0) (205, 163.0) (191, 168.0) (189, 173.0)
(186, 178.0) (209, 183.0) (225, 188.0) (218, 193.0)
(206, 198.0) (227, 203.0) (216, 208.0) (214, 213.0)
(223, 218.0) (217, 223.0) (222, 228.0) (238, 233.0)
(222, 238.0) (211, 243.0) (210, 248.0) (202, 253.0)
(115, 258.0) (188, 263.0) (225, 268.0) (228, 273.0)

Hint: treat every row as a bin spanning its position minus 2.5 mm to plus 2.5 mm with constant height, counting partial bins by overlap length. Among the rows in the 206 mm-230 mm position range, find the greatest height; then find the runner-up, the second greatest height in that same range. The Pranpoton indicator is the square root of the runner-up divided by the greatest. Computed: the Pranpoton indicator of 0.998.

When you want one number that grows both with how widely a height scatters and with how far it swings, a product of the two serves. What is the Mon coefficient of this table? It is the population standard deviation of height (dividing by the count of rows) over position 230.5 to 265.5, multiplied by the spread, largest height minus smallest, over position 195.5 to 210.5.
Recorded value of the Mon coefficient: 773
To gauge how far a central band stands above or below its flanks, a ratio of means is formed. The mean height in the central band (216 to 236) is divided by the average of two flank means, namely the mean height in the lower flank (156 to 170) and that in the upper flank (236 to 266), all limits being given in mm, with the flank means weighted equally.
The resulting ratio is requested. 1.14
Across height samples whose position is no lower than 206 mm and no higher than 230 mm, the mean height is 218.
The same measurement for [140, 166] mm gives 212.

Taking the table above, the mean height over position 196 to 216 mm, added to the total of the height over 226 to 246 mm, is 1109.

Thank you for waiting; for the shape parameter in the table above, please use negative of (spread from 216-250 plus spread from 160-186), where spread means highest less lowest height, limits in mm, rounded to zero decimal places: -51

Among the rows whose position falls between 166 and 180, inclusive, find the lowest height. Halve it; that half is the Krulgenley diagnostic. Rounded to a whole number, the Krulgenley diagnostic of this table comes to 93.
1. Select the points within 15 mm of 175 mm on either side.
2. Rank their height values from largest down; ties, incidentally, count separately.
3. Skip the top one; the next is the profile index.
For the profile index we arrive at 209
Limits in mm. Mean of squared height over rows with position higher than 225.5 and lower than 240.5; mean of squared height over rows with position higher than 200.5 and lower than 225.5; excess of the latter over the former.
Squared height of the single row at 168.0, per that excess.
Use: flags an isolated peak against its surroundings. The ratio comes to -10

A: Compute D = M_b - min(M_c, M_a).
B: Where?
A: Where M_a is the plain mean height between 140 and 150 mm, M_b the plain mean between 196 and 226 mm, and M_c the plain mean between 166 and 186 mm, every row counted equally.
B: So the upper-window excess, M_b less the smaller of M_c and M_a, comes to 23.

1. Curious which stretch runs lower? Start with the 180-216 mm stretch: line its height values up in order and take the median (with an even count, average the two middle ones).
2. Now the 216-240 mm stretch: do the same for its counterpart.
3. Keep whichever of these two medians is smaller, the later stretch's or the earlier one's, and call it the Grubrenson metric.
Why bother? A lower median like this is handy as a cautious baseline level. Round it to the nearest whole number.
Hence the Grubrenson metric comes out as 216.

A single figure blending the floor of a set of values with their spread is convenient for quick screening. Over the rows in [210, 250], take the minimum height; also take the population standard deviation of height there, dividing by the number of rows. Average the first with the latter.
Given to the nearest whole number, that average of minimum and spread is 109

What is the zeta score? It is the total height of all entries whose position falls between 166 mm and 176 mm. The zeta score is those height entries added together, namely 380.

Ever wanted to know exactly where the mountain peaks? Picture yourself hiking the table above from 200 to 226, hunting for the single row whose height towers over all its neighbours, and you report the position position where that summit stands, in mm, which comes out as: 203.0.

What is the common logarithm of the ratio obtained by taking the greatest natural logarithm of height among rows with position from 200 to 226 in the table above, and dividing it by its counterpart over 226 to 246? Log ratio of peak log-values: -0.0038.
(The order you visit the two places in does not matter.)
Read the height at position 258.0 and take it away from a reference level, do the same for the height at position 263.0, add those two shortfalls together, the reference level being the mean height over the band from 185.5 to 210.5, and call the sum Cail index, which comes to 134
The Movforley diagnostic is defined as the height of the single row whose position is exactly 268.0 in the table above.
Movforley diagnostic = 225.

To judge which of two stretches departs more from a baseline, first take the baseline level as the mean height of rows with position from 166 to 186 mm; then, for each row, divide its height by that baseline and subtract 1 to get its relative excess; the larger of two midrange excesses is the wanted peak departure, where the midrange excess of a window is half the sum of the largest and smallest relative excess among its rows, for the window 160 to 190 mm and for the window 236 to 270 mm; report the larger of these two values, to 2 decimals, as 0.06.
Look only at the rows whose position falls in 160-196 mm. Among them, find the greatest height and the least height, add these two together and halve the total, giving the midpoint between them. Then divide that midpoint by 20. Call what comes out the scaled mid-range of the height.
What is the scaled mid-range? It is 10.3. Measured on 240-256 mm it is 10.3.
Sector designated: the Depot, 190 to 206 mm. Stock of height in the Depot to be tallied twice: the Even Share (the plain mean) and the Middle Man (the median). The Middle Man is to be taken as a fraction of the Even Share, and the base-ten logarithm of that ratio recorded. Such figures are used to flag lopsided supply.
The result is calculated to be 0.002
